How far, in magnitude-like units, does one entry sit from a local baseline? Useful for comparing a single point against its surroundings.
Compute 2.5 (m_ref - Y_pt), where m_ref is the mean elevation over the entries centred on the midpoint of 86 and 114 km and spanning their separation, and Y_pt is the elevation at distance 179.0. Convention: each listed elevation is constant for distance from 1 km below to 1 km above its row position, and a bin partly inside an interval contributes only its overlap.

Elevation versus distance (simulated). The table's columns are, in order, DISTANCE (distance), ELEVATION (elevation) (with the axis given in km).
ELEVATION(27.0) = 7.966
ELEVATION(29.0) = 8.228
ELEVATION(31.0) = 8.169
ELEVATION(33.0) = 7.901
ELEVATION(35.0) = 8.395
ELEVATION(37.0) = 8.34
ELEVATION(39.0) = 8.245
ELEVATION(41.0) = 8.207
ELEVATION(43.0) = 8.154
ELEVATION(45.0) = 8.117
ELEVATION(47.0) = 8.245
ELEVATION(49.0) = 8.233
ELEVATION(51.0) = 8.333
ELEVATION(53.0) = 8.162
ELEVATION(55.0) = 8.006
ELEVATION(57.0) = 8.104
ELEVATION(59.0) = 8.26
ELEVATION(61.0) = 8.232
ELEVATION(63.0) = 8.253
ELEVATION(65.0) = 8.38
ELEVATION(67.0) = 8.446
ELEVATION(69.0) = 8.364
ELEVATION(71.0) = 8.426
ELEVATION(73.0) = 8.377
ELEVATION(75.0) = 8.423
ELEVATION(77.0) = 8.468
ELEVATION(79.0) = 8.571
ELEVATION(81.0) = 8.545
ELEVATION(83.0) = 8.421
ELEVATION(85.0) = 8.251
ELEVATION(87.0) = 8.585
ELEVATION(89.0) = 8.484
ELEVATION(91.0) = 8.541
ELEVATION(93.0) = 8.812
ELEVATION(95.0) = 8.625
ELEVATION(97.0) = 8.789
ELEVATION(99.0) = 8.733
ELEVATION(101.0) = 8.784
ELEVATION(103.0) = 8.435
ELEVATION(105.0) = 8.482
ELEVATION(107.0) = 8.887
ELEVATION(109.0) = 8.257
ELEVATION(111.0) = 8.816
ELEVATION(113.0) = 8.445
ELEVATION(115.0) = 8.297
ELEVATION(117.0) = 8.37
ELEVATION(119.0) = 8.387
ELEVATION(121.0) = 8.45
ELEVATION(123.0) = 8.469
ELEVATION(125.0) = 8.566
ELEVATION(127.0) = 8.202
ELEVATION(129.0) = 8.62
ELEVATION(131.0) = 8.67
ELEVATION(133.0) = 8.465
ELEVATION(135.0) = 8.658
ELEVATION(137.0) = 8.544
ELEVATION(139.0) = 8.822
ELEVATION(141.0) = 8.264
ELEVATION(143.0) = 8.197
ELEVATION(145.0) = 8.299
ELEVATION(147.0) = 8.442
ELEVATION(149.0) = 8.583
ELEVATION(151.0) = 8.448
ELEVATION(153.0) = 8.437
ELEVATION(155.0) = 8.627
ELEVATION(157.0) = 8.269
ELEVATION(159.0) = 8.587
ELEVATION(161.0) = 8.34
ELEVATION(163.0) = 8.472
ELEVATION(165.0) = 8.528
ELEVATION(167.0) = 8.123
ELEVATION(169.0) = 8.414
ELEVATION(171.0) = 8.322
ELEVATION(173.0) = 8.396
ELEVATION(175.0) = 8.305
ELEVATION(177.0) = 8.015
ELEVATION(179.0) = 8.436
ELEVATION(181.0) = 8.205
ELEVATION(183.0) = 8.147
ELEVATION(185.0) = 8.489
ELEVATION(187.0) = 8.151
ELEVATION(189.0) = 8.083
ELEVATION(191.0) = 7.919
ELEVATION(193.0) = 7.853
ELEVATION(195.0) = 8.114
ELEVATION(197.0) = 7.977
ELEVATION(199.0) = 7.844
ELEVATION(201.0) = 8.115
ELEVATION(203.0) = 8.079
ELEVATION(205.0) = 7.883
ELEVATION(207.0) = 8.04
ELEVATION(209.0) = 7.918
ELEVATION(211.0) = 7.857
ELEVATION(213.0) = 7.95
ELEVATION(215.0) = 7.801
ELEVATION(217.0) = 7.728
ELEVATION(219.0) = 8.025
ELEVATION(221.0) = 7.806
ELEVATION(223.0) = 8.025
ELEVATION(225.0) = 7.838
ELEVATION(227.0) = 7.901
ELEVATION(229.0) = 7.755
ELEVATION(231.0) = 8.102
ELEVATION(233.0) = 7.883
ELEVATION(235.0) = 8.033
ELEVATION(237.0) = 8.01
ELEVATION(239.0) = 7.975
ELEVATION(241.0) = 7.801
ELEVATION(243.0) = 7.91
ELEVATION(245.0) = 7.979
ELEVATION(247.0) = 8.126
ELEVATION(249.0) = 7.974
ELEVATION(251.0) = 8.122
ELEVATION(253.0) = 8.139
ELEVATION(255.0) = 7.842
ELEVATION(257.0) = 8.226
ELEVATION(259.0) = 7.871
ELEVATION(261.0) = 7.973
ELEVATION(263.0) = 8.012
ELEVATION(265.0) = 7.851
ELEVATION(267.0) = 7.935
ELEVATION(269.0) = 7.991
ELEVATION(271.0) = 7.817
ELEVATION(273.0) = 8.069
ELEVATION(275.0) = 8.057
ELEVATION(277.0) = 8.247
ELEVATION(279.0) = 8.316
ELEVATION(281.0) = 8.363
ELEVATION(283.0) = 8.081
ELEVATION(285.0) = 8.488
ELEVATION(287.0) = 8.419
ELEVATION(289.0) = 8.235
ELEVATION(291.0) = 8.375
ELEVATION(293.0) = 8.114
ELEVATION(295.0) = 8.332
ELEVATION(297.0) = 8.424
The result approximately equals 0.5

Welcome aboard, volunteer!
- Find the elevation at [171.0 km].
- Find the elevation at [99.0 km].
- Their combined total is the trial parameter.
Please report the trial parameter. 17.1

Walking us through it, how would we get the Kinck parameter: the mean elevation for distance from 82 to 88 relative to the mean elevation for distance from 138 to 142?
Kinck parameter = 0.99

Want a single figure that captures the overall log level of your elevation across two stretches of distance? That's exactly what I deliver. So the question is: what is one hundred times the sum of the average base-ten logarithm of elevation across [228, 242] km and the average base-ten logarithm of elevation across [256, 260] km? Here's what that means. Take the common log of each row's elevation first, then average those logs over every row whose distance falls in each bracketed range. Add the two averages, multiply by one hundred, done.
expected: 180.5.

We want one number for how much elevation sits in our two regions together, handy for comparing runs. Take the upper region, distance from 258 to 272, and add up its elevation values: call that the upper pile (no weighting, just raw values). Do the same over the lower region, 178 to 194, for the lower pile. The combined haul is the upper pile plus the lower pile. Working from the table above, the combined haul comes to 121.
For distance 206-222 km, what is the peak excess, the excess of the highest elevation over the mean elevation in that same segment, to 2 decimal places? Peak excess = 0.15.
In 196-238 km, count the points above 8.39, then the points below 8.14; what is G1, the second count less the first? 21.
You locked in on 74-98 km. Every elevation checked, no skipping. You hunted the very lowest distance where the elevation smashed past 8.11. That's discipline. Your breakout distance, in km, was 75.0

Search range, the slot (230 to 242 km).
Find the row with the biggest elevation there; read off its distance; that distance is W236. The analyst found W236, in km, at 231.0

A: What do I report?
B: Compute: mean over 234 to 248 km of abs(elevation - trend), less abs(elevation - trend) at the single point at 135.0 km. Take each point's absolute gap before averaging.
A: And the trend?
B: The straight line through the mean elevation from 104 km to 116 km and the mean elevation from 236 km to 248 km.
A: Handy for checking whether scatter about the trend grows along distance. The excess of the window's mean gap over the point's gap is -0.16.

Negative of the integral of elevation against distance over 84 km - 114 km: -258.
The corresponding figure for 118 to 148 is -254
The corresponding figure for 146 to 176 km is -253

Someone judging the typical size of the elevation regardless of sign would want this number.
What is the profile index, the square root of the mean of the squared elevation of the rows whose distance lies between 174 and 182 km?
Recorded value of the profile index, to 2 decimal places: 8.24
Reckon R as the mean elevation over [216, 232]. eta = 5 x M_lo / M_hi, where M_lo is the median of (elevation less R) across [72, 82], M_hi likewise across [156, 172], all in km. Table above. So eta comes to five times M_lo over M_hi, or 5.9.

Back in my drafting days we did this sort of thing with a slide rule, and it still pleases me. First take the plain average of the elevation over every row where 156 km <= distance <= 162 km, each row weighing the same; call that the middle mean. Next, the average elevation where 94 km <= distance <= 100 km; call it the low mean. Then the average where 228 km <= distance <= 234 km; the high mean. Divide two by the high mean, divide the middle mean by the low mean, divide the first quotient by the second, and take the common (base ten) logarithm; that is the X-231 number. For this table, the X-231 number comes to -0.581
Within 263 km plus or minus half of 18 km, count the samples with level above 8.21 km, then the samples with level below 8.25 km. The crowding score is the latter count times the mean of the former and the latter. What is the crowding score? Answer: 45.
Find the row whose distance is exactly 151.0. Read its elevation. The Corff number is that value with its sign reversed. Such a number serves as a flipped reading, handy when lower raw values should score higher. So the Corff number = -8.45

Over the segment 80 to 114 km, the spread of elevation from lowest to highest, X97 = 0.64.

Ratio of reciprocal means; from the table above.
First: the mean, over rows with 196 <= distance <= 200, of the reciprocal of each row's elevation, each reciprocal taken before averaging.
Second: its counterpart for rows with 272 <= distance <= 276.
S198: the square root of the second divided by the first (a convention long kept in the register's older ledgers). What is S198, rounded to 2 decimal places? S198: 0.99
